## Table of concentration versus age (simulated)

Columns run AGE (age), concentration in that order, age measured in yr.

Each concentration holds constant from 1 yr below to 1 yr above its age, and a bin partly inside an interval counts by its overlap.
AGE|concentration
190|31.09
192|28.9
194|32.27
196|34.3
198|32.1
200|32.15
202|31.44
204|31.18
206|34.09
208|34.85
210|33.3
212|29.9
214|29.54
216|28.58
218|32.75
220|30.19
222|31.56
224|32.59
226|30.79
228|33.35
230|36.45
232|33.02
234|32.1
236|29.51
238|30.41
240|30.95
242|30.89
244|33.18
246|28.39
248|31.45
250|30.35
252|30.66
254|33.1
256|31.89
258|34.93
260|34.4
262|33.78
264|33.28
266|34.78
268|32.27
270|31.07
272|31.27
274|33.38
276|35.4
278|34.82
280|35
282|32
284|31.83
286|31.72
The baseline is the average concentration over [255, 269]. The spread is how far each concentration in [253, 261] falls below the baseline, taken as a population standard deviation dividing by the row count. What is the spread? 1.18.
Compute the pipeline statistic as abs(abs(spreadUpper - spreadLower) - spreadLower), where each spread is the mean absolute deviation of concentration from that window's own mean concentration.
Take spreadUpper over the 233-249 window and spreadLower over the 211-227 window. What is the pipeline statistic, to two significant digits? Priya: 1.1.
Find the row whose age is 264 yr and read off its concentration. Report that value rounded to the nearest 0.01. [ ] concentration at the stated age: 33.28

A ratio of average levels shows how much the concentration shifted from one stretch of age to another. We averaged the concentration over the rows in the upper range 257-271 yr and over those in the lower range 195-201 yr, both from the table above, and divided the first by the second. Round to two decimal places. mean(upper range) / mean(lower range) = 1.02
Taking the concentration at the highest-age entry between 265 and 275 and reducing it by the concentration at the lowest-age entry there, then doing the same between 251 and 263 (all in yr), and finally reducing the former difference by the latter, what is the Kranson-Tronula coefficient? -5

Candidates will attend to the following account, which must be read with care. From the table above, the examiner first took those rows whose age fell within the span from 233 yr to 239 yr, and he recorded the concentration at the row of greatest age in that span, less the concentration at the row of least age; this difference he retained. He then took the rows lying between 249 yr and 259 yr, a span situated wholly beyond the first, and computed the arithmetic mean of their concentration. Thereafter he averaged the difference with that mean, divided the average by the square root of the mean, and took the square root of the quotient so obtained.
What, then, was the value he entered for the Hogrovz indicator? 1.64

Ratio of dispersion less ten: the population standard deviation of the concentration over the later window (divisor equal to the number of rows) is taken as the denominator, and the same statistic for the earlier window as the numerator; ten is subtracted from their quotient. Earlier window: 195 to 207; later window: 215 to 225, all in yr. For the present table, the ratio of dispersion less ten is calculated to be -9.22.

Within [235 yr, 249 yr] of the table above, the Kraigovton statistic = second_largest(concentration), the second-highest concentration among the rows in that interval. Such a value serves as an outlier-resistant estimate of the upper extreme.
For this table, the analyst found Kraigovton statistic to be 31.45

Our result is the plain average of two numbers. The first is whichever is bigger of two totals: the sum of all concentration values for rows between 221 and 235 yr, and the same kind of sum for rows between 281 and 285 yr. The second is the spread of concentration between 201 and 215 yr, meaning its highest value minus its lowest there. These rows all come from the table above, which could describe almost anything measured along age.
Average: 118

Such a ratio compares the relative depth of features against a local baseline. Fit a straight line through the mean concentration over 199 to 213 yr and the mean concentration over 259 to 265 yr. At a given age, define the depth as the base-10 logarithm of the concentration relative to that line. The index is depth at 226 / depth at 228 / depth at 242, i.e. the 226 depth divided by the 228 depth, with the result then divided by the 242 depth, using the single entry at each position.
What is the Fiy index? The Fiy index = 176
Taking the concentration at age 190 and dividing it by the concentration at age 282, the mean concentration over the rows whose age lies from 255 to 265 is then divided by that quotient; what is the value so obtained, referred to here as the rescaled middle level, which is 34.6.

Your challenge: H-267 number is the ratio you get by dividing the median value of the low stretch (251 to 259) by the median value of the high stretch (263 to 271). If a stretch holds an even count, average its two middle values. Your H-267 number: 0.991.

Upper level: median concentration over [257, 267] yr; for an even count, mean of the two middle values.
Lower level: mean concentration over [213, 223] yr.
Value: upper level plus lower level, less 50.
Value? 14.9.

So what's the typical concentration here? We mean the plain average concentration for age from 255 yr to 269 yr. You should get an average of 33.6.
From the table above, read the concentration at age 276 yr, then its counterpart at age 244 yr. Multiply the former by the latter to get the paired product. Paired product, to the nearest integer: 1175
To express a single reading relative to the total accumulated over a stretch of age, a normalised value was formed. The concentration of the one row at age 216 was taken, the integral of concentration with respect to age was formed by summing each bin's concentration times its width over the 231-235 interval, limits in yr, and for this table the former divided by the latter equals 0.219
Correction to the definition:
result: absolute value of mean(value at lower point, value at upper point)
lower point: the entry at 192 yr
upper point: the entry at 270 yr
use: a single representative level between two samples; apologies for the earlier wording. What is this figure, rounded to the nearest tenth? 30.0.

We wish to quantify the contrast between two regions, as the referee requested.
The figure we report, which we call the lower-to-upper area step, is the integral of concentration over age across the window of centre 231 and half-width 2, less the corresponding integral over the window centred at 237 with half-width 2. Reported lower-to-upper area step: 19.1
